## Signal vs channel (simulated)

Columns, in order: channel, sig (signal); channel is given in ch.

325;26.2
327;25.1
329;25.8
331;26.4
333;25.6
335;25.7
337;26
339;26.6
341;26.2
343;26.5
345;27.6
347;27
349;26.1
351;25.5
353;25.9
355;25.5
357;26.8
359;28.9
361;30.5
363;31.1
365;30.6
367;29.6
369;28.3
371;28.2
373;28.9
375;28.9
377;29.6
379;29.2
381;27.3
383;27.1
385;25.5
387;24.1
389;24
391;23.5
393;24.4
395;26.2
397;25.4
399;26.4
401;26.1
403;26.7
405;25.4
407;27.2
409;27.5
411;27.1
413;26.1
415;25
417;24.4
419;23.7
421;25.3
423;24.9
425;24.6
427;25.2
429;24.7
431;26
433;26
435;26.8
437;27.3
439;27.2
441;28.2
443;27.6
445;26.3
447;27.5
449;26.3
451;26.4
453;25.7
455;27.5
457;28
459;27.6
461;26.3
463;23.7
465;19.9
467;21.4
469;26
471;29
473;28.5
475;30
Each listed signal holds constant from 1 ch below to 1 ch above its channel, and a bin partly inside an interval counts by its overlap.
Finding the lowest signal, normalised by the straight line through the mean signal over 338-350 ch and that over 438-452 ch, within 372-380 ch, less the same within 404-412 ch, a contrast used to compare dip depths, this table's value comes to 0.13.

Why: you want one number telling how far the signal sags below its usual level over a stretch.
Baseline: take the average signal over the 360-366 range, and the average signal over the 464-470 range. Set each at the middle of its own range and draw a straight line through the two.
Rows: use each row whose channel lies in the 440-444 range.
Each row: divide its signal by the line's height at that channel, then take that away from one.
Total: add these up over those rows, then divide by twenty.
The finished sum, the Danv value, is -0.014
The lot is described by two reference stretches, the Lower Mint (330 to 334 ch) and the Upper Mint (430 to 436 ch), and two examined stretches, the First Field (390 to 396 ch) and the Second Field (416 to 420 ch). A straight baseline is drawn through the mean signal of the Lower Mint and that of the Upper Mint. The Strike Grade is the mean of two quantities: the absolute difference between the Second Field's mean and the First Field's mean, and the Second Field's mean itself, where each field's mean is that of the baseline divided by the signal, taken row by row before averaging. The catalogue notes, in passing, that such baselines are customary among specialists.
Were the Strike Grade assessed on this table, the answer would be 0.560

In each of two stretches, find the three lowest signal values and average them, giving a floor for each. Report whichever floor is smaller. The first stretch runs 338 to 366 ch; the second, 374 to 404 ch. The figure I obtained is 23.9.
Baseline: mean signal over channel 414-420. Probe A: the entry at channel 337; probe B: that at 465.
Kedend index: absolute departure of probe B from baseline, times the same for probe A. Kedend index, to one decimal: 7.3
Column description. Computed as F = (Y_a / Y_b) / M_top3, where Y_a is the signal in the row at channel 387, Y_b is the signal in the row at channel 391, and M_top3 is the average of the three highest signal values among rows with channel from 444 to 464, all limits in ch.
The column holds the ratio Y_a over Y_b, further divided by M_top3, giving 0.037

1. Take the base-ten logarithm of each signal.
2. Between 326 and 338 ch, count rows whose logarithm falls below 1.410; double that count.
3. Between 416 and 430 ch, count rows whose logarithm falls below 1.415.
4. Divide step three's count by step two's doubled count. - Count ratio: 1.2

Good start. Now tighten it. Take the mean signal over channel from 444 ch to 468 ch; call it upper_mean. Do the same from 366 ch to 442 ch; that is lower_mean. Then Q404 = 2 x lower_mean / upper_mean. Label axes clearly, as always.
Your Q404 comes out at 2.06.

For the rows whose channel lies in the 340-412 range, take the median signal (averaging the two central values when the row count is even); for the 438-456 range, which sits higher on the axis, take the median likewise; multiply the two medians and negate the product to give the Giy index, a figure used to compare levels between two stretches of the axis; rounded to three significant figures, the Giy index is -732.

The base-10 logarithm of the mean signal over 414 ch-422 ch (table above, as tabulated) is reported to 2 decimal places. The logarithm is 1.39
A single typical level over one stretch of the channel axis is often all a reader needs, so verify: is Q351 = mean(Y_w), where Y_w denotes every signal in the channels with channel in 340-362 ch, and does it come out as 27.0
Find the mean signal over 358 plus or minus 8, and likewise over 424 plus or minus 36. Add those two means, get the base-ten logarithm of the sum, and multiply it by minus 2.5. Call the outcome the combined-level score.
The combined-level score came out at -4.33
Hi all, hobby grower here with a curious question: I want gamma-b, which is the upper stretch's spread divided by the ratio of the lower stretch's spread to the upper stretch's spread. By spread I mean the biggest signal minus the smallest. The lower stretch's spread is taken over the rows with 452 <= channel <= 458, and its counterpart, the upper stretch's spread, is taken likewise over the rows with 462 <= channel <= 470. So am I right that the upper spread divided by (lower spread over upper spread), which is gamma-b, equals 16.2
